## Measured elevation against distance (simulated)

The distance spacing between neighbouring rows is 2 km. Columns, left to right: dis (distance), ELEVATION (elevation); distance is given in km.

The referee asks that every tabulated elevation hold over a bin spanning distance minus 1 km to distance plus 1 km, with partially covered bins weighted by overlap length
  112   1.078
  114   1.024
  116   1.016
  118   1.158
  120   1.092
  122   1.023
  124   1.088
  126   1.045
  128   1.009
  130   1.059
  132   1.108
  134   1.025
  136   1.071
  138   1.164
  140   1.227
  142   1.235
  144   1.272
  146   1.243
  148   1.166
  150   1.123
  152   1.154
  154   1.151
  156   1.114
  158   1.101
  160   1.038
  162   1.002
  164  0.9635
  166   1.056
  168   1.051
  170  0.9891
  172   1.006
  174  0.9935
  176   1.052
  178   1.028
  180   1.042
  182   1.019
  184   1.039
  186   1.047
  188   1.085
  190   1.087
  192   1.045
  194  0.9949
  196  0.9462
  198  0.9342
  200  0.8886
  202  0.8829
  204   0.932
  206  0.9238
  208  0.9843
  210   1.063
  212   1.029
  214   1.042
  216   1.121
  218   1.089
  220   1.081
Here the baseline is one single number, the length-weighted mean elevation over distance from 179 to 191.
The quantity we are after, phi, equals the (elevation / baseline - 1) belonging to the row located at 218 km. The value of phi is 0.03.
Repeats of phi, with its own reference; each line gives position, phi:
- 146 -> 0.18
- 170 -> -0.06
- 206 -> -0.12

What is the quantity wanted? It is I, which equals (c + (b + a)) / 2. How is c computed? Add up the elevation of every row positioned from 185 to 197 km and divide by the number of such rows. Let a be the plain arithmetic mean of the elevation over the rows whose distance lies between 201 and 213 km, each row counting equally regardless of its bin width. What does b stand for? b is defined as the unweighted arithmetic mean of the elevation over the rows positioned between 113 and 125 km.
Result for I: 1.54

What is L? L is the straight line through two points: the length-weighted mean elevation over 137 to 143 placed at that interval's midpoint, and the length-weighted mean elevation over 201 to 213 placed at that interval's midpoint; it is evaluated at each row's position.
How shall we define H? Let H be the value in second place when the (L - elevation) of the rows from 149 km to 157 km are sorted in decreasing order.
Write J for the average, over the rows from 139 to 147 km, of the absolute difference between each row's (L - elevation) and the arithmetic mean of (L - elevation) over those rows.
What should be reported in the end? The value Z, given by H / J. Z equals 1.8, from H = 0.037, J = 0.020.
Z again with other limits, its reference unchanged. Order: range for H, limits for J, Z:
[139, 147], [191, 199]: -1.0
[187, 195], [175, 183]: -2.7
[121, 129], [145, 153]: 8.0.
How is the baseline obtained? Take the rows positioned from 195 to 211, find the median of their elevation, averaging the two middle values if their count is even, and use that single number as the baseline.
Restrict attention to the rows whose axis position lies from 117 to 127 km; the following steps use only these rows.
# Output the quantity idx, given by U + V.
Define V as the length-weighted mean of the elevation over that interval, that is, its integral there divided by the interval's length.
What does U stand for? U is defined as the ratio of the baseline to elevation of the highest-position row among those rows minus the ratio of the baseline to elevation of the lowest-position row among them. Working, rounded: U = 0.09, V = 1.08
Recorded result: 1.17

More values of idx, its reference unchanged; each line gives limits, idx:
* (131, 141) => 1.04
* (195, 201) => 0.99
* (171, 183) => 1.01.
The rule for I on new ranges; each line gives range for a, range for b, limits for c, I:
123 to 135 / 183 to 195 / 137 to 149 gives 1.66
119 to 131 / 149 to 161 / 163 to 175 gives 1.59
